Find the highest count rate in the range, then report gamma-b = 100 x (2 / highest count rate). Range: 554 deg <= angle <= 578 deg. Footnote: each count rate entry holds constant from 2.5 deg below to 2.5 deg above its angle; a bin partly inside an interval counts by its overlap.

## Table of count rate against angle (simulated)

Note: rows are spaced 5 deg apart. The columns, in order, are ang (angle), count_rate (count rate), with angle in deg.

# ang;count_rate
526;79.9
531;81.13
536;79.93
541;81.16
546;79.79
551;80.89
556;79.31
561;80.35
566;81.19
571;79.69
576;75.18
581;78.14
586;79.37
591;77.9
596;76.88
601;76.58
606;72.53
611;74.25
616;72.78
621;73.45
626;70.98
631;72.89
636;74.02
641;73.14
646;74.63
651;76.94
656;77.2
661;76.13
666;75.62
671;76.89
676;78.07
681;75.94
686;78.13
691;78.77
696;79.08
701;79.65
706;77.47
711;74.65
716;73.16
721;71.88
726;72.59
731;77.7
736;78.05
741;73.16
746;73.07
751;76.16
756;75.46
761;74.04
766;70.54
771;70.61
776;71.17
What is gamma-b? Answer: 2.46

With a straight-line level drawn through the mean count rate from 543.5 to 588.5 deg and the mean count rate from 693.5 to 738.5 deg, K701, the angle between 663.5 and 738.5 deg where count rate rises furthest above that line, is 701 deg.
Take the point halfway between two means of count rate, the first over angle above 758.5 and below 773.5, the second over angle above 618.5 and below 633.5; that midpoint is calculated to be 72.1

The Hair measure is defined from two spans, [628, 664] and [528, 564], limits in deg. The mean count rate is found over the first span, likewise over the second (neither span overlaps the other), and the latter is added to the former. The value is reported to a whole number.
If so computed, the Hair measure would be 155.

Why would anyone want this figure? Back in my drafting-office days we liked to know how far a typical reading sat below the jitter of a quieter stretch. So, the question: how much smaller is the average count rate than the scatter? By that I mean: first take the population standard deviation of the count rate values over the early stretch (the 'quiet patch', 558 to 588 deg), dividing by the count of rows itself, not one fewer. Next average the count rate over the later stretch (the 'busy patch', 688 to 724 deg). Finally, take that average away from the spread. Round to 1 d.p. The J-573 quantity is -74.4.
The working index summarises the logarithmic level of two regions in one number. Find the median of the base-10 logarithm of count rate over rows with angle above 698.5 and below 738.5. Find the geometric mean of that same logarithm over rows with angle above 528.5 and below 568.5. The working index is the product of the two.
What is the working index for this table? 3.58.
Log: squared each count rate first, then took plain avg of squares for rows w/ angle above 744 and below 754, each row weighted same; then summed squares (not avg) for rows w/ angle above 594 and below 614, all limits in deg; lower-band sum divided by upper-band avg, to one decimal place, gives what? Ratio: 4.0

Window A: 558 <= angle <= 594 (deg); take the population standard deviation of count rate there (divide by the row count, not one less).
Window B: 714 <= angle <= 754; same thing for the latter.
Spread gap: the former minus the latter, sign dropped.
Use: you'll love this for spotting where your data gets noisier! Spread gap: 0.4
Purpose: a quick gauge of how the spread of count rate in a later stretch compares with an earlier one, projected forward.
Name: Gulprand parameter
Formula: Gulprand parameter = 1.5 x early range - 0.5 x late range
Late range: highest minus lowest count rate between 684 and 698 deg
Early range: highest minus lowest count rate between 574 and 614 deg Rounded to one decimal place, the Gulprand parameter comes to 9.8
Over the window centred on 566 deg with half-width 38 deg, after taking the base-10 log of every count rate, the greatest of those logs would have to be 1.91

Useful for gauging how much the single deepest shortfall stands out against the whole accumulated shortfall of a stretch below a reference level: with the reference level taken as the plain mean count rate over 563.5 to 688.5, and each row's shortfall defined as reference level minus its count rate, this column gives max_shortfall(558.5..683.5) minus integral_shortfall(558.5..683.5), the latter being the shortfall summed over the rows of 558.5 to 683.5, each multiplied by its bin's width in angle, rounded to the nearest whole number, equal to 16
